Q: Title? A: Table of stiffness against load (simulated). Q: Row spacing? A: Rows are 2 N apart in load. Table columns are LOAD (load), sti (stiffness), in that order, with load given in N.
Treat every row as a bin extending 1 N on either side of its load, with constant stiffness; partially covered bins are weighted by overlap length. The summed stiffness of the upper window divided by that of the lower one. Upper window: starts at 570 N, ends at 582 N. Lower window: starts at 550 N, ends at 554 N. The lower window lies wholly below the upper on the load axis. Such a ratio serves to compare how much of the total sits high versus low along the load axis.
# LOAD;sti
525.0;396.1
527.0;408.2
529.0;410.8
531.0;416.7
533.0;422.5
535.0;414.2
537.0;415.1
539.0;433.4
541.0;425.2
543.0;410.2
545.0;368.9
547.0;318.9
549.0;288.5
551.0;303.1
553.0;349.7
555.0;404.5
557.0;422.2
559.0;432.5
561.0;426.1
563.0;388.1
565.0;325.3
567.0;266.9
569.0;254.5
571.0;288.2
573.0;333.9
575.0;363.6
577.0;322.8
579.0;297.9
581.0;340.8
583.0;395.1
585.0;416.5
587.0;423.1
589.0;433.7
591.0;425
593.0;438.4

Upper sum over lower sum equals 3.0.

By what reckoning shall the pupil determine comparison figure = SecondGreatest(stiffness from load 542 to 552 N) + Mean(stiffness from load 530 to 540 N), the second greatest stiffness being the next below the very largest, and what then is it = 789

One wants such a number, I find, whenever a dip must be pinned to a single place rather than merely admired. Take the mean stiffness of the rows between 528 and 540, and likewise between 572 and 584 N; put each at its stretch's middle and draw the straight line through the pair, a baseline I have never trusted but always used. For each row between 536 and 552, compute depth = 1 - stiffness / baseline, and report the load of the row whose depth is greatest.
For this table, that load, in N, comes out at 549.0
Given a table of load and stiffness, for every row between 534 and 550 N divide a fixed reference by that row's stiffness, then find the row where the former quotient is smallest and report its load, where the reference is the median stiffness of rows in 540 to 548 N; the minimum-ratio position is 539.0 N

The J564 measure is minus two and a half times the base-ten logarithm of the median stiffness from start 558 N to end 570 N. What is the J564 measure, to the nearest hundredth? -6.38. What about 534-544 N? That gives -6.55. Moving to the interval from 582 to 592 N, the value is -6.57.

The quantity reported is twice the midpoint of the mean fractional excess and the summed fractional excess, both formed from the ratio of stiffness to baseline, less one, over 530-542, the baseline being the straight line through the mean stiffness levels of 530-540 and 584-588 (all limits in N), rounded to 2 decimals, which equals 0.01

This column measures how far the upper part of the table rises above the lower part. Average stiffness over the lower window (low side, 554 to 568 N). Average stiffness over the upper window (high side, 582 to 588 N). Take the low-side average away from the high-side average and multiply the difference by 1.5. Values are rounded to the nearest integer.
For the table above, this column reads 46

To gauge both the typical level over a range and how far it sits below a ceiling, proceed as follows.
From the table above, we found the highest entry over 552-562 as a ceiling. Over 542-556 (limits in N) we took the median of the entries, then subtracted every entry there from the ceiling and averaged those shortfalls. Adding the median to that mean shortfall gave 433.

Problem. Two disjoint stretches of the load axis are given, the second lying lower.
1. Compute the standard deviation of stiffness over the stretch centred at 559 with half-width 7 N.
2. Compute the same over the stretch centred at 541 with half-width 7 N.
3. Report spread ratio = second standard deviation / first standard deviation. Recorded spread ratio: 1.0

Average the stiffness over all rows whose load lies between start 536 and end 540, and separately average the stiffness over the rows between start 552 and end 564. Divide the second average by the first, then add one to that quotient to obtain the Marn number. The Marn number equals 1.95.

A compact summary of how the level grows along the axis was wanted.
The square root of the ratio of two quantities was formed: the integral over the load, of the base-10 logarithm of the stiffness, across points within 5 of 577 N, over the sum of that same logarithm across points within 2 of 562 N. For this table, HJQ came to 2.20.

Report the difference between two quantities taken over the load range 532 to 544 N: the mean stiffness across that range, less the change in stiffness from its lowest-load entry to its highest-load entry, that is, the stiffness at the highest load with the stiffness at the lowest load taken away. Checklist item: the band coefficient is 432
